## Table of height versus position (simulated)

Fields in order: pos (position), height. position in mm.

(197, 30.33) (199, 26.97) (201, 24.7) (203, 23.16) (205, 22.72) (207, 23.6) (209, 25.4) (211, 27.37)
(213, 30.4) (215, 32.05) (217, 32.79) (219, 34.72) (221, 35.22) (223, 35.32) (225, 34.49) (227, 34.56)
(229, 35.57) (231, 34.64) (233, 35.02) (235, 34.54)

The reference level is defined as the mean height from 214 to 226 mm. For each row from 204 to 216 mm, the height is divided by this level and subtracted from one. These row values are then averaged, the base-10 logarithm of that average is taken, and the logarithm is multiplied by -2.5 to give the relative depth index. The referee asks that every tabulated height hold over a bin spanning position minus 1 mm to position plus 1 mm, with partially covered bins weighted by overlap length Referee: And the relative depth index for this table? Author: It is 1.7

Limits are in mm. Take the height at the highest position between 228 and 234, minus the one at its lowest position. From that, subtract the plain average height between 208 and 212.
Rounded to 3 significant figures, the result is -26.9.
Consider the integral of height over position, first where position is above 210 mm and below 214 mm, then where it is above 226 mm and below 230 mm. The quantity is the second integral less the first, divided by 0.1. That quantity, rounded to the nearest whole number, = 247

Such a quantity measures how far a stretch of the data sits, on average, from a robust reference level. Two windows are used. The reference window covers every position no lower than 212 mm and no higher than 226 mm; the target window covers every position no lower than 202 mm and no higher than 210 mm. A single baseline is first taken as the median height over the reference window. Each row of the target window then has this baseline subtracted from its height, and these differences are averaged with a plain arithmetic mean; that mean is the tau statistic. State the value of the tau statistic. -10.8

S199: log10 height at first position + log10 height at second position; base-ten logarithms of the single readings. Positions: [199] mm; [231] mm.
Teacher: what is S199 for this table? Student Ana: 2.97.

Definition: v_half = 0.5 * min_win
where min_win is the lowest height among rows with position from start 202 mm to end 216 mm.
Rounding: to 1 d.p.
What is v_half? 11.4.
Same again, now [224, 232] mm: 17.2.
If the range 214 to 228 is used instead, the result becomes 16.0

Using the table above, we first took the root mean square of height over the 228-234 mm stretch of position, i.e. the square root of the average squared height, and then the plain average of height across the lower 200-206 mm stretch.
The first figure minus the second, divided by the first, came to 0.329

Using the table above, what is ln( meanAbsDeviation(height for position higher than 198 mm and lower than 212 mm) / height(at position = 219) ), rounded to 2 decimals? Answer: -3.15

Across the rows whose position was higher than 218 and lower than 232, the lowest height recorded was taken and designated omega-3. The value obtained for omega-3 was 34.49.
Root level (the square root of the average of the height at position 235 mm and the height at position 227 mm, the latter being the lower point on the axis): 5.88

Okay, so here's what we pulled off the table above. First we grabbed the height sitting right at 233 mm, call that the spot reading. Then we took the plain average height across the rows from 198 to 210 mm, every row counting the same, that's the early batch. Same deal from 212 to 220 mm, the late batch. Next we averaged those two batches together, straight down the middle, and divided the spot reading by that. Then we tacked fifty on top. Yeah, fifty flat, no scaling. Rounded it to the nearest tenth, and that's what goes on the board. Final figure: 51.2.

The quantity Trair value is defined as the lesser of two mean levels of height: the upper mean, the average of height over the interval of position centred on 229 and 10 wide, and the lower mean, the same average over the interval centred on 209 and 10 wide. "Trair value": 25.9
